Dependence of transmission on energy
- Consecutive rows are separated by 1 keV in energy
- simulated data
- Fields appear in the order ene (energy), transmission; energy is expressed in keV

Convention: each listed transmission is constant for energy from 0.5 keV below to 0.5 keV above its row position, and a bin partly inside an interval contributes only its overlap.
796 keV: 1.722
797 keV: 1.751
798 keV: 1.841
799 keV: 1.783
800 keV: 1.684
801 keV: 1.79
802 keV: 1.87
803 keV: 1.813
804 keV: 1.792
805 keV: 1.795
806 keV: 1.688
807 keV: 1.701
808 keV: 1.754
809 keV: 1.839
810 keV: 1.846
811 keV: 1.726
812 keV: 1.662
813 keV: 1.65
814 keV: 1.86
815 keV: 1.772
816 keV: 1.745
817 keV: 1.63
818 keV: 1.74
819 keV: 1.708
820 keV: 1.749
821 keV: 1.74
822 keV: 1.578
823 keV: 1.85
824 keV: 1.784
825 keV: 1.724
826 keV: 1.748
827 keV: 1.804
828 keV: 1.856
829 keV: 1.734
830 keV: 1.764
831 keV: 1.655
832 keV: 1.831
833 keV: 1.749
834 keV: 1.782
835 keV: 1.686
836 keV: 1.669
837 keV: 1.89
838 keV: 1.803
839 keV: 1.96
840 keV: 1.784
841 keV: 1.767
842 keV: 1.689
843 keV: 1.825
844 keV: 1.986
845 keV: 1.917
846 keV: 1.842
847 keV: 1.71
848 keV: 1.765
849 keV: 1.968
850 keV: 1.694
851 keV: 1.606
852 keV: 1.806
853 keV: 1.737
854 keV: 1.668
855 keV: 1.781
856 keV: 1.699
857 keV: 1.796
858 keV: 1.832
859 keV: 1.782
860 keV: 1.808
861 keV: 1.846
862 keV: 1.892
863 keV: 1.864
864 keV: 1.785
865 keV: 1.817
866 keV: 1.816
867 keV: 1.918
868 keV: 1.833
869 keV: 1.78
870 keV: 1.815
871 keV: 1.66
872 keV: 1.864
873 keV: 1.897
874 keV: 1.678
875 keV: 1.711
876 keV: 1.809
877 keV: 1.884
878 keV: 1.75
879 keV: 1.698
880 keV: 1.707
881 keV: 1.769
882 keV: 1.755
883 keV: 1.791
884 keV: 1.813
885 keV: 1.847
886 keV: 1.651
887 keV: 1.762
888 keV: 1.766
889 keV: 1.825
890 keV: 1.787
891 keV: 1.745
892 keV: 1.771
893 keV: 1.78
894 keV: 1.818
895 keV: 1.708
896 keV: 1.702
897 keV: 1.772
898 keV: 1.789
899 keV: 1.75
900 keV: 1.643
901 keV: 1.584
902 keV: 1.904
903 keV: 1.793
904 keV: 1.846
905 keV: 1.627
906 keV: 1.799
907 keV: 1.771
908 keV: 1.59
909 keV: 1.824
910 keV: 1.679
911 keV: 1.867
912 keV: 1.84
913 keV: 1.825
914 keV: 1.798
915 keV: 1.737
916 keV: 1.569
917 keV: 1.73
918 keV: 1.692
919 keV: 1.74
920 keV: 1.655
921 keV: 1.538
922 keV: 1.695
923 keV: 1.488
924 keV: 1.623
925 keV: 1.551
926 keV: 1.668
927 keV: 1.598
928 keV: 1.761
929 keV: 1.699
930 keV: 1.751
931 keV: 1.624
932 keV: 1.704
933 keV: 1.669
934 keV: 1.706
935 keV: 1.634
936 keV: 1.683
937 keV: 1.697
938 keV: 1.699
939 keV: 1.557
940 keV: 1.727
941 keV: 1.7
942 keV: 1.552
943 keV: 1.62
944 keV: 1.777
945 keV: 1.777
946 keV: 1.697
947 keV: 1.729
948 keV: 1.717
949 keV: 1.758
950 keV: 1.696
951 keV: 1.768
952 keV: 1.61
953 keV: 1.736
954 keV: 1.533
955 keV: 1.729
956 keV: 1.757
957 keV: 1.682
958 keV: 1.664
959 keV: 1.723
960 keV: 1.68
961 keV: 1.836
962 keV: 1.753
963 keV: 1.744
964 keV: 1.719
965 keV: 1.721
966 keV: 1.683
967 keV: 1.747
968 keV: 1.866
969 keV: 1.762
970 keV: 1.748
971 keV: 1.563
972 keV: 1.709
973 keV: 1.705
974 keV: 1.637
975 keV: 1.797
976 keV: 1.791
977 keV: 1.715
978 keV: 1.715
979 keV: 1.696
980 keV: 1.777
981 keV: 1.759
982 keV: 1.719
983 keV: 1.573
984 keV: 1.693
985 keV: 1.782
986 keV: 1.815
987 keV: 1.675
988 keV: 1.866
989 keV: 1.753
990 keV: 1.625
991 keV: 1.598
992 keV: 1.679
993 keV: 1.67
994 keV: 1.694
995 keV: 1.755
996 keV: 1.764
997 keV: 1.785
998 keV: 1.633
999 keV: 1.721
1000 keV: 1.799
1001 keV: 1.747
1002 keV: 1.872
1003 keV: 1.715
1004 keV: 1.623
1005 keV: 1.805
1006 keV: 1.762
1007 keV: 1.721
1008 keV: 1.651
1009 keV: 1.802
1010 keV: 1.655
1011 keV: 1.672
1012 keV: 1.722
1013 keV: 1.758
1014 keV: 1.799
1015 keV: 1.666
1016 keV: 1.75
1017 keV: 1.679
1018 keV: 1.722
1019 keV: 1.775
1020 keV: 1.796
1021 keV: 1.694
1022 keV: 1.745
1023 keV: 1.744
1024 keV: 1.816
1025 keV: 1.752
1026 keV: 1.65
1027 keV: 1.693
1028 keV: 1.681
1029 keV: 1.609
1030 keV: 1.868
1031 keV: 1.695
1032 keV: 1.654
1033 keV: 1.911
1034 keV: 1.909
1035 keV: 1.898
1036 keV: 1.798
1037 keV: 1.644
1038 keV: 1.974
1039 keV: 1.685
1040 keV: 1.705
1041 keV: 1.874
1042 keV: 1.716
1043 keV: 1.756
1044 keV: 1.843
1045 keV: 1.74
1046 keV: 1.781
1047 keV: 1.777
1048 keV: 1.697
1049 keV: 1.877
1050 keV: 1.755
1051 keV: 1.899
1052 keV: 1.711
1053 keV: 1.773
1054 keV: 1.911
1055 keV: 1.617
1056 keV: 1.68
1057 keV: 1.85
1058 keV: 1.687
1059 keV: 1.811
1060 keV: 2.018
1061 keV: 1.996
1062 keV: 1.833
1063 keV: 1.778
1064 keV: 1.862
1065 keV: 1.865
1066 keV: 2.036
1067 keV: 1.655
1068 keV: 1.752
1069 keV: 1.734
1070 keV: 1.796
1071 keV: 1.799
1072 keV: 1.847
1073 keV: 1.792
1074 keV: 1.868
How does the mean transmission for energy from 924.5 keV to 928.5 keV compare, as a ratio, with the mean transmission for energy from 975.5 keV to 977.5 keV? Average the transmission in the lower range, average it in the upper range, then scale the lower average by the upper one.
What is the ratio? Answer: 0.94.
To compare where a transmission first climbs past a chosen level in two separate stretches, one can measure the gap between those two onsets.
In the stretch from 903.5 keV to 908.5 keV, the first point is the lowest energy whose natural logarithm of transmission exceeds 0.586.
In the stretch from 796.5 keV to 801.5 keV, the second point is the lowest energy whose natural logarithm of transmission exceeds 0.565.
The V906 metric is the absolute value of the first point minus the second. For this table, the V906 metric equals 106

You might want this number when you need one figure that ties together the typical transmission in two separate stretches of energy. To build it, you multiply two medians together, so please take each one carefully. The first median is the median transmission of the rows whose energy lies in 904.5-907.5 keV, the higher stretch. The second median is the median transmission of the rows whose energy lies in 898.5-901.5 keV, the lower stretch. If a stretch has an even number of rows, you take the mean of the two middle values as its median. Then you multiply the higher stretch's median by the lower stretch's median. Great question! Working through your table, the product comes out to 2.91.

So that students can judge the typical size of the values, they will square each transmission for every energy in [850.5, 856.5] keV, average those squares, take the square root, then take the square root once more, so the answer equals 1.31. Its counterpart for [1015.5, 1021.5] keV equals 1.32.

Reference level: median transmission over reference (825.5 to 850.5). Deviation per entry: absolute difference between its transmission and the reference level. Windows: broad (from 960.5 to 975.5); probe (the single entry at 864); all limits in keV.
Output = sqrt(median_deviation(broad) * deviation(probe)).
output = 0.014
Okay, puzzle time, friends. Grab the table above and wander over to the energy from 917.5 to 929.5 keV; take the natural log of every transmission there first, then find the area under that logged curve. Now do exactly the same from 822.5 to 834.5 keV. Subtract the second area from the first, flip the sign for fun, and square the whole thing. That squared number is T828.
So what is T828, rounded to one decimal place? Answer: 0.9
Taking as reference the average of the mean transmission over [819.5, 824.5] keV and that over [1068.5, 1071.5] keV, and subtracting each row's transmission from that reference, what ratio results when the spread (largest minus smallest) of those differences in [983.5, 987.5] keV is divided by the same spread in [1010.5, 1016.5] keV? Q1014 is 1.1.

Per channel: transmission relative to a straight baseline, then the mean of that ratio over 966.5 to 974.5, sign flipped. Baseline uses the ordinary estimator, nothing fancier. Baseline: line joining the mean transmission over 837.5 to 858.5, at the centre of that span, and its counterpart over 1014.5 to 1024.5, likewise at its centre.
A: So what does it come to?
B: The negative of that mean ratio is -0.98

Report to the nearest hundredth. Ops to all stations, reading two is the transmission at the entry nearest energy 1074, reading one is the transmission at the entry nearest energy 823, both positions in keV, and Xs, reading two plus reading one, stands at 3.72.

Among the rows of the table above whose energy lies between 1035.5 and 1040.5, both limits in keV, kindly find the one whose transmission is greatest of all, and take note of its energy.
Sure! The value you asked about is 1038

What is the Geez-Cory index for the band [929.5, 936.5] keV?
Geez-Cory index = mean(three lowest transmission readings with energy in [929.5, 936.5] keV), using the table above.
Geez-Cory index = 1.64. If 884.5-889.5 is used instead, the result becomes 1.73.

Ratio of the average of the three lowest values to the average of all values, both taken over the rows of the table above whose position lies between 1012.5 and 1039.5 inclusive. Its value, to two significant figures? 0.93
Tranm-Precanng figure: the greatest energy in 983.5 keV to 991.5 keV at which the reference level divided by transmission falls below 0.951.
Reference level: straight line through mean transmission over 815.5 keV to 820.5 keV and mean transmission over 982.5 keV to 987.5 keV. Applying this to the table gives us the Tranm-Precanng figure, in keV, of 988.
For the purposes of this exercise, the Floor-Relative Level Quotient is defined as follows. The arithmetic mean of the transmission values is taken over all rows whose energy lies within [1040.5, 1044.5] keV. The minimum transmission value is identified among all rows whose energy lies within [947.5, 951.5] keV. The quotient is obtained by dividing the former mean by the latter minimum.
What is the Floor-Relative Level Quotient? 1.06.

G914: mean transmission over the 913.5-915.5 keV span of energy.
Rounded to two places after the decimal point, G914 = 1.77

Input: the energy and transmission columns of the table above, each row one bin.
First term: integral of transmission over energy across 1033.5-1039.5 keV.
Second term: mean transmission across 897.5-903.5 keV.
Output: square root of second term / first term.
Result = 0.3998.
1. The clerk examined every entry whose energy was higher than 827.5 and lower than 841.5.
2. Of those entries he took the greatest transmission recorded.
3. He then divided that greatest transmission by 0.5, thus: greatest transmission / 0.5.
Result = 3.92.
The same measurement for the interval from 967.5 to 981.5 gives 3.73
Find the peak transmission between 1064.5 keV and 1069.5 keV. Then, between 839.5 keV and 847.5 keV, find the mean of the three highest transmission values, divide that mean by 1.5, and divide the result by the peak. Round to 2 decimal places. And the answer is 0.63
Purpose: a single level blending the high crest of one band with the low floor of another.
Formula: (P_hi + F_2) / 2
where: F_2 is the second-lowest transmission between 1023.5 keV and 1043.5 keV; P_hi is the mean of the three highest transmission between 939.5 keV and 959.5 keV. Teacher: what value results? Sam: 1.71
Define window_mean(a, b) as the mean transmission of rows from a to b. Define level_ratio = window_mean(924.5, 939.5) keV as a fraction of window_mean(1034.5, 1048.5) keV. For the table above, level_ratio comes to 0.94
